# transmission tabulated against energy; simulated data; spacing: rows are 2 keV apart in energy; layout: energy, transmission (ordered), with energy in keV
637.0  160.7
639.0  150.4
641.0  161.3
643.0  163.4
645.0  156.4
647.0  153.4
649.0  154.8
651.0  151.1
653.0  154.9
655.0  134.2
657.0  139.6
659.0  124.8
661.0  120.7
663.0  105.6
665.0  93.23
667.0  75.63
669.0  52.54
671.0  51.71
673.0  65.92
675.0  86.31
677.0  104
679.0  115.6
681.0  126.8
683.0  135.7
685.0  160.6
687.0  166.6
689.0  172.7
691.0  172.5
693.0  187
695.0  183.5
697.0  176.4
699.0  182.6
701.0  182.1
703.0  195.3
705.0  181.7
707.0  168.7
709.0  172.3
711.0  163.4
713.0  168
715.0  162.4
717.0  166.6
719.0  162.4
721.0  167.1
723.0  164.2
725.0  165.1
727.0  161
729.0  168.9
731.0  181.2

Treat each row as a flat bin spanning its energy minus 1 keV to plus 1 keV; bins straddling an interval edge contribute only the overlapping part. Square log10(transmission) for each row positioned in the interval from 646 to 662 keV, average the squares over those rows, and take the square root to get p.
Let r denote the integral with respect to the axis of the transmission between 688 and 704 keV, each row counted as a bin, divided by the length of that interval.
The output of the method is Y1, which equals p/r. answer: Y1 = 0.012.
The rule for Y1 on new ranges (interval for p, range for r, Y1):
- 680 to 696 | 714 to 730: 0.013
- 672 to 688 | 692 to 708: 0.011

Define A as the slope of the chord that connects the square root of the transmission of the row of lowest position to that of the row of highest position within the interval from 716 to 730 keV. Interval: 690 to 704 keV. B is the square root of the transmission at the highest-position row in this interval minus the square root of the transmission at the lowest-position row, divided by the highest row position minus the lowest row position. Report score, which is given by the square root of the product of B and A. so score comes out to 0.02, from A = 0.01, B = 0.070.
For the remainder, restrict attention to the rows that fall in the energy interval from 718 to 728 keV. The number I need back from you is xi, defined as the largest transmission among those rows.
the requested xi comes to 167.1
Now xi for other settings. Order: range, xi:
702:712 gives 195.3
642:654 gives 163.4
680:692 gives 172.7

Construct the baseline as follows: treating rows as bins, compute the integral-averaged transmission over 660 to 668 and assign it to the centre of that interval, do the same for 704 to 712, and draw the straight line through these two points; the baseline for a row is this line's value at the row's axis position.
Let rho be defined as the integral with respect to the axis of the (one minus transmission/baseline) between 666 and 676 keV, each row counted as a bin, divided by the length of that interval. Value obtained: 0.40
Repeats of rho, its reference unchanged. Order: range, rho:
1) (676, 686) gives -0.01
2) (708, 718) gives 0.07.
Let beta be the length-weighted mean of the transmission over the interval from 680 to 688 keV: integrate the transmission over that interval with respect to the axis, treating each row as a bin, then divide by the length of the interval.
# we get 147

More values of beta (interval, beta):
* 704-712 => 172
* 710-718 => 165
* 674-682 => 108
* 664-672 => 68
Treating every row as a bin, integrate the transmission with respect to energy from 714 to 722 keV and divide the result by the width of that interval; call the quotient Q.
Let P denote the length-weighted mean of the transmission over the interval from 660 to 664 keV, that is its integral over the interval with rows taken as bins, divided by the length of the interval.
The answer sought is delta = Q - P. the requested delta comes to 51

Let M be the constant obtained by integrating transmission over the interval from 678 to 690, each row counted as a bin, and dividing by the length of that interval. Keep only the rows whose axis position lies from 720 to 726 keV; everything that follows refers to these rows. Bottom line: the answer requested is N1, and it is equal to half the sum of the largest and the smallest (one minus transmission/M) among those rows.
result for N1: -0.13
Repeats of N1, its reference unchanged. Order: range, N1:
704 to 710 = -0.20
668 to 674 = 0.60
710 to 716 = -0.13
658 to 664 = 0.21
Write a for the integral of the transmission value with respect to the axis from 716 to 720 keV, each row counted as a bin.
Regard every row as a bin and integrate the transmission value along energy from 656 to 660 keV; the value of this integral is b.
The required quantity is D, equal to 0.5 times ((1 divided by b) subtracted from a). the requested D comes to 329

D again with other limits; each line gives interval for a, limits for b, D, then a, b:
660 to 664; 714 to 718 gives 226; 453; 658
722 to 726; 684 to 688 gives 329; 659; 654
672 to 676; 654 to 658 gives 152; 304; 548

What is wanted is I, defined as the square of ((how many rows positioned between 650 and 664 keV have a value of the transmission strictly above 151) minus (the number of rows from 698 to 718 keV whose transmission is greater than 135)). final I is 64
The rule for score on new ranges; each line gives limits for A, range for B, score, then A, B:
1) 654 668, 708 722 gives 0.06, -0.24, -0.017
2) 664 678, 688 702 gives 0.04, 0.05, 0.029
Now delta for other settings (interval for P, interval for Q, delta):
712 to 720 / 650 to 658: -20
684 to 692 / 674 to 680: -66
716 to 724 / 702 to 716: 8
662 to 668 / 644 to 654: 63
